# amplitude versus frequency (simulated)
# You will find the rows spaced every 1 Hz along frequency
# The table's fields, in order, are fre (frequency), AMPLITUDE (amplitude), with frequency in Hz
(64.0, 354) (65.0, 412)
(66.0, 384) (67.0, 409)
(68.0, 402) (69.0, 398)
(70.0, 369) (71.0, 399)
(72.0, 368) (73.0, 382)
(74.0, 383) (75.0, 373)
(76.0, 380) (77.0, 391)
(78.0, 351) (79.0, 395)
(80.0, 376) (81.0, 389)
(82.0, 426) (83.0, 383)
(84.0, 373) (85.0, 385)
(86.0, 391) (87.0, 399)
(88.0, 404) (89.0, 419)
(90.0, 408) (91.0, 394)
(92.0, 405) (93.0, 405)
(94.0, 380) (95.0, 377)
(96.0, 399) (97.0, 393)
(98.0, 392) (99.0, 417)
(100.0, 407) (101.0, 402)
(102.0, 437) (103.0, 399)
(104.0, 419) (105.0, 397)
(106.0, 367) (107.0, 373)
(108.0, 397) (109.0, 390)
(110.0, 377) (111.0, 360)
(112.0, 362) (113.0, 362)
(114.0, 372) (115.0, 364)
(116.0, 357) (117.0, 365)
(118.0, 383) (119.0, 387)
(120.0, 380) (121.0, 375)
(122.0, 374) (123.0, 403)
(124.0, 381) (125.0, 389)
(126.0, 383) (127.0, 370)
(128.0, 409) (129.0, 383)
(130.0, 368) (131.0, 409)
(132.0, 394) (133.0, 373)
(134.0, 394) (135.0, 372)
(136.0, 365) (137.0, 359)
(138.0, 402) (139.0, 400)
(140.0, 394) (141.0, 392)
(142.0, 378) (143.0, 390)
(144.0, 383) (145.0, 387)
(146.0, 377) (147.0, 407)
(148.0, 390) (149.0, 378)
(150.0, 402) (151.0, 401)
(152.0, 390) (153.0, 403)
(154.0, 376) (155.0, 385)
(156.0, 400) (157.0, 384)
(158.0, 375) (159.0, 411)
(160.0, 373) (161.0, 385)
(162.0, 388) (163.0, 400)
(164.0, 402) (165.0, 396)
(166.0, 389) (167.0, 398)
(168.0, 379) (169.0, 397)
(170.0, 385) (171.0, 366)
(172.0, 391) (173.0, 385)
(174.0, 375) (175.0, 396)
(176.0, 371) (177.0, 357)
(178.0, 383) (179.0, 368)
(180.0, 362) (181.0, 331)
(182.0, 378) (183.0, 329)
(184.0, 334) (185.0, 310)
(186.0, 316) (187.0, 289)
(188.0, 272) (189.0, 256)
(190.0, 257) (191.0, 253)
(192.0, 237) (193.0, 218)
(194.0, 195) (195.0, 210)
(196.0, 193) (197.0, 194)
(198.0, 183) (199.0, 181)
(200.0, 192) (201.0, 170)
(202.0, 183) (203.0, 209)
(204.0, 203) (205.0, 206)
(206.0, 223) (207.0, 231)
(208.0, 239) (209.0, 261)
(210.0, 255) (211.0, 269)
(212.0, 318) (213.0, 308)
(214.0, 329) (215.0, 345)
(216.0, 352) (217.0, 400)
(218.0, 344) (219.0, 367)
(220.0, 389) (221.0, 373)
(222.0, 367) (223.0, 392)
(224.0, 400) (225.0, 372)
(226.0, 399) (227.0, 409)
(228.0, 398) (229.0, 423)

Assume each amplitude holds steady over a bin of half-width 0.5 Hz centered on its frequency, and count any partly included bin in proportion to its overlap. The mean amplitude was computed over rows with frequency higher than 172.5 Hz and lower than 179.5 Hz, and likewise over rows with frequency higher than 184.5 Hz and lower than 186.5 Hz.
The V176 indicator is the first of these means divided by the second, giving 1.2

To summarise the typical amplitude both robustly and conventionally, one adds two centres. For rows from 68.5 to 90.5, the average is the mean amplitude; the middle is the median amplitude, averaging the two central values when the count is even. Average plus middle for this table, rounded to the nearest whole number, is 775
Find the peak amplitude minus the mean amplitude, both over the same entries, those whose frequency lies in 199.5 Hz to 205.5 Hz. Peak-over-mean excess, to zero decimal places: 15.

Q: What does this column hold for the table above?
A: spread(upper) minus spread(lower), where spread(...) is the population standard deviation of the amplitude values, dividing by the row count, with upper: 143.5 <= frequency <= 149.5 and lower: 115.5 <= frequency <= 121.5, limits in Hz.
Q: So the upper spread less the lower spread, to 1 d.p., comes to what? -0.4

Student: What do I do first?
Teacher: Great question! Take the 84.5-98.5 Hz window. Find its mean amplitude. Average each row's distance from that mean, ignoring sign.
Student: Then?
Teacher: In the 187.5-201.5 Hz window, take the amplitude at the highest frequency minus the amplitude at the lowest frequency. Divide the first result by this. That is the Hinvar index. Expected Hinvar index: -0.1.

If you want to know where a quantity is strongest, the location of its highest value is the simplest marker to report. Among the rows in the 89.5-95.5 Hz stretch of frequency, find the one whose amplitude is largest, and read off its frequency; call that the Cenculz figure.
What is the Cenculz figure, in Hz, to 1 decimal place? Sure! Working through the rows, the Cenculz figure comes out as 90.0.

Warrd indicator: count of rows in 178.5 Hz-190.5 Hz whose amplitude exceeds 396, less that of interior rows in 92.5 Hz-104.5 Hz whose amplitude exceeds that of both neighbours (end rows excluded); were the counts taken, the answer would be -3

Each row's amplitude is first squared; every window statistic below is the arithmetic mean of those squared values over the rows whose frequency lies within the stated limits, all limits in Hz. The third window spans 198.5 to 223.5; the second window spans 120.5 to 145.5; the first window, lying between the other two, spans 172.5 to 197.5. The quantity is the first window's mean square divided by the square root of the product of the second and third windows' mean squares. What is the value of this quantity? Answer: 0.85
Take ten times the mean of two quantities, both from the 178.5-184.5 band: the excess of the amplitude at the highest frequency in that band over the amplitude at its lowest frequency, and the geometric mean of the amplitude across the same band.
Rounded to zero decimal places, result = 1579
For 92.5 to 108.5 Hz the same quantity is 1946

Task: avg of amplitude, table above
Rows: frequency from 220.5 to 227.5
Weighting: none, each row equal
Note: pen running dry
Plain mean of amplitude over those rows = 387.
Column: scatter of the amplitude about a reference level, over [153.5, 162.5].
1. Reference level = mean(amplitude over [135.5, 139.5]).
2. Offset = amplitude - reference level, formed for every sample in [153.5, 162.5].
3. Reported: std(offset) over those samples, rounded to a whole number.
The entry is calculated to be 12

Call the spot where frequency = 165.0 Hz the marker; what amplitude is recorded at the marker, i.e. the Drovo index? 396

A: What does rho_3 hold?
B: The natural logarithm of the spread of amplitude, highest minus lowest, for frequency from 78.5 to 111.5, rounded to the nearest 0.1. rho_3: 4.3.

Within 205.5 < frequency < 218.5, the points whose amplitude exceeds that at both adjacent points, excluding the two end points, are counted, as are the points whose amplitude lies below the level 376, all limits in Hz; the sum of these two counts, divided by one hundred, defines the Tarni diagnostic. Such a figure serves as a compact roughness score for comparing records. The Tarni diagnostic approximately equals 0.15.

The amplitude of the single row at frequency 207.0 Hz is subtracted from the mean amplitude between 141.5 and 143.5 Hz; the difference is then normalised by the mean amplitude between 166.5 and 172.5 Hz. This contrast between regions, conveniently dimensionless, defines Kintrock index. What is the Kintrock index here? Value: 0.40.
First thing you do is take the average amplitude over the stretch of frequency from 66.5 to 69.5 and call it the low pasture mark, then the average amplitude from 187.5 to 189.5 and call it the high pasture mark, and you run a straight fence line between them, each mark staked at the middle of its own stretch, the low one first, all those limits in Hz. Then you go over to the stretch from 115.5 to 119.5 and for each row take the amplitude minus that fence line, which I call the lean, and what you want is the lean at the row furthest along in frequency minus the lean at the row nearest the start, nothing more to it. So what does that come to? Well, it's 33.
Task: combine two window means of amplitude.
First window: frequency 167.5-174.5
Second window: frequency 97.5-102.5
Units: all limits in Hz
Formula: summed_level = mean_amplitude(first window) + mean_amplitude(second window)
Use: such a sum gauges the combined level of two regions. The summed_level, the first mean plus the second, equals 794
